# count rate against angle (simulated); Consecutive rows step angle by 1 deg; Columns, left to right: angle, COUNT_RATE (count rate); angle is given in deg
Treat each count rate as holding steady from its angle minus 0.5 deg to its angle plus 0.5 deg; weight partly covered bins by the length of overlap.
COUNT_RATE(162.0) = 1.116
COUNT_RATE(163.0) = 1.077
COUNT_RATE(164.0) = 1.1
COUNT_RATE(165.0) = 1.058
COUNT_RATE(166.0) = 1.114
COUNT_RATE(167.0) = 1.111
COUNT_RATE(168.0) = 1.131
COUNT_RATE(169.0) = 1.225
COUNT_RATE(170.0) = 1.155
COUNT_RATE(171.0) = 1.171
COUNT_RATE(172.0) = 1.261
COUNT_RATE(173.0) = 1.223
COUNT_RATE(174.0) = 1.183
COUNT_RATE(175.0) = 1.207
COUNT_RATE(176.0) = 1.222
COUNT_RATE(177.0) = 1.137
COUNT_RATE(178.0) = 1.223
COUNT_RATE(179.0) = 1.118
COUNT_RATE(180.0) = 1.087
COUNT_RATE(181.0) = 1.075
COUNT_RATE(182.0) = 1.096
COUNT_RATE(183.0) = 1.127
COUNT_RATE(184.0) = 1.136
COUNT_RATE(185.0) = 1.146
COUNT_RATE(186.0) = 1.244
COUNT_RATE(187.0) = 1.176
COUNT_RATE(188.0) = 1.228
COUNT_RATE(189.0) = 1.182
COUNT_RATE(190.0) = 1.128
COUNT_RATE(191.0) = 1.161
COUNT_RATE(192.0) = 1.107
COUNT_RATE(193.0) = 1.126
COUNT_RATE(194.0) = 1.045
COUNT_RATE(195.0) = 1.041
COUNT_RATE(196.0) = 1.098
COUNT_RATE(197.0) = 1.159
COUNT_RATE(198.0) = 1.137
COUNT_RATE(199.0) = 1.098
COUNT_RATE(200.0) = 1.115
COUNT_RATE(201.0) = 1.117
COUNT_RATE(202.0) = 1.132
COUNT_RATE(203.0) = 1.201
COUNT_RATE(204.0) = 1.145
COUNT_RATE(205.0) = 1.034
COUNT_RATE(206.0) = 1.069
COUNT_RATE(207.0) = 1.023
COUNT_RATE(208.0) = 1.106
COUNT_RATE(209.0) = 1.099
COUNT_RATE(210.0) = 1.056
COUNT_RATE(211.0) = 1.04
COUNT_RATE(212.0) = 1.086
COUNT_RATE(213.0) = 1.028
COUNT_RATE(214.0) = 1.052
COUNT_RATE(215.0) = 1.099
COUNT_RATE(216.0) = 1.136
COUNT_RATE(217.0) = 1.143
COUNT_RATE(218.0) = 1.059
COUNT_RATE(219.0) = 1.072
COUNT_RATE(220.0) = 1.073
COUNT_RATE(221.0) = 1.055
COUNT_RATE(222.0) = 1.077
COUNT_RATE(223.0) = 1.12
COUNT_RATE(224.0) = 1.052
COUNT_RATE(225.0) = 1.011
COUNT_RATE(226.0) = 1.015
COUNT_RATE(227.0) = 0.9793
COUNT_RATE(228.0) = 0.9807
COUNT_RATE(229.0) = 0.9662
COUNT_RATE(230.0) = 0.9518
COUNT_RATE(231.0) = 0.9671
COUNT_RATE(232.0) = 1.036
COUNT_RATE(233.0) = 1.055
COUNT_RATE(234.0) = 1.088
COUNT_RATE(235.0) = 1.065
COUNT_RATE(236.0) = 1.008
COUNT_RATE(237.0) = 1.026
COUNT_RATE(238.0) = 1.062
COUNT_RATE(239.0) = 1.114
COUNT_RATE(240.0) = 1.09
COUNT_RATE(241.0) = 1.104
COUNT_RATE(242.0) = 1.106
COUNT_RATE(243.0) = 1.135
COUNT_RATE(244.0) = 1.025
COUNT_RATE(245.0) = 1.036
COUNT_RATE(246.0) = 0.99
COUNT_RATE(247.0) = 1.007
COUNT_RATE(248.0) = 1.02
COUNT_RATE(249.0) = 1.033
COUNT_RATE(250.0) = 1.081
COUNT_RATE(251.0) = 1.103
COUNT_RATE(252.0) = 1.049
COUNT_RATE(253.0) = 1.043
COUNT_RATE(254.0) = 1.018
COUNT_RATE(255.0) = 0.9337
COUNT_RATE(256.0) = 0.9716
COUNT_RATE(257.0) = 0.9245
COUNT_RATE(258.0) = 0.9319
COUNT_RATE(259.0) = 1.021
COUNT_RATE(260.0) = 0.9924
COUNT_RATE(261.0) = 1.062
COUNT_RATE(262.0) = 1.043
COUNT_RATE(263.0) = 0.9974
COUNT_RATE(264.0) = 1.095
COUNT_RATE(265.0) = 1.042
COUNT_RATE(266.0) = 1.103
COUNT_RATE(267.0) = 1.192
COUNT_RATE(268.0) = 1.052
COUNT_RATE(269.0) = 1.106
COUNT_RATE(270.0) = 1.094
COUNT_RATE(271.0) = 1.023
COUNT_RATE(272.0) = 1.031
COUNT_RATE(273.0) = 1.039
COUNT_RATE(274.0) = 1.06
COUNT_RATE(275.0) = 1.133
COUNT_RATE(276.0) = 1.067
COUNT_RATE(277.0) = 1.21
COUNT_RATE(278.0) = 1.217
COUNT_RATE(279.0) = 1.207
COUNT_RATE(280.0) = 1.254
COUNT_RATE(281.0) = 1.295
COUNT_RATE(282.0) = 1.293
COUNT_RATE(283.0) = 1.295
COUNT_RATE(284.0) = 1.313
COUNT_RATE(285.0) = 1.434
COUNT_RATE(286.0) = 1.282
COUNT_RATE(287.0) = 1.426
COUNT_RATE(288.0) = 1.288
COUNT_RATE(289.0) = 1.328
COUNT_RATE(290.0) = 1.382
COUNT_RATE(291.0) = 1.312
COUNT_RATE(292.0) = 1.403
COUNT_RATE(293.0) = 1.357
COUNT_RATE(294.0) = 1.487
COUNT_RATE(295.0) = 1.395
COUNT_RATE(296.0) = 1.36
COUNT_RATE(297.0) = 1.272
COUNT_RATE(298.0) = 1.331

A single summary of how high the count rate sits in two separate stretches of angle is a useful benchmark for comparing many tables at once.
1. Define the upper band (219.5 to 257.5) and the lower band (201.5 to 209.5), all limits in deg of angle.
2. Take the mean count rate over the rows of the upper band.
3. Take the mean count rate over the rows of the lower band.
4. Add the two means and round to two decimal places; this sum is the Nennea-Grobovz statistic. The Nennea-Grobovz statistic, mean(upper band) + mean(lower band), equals 2.14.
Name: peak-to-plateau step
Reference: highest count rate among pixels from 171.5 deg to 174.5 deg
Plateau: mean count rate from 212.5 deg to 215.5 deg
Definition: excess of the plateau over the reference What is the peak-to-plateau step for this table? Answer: -0.20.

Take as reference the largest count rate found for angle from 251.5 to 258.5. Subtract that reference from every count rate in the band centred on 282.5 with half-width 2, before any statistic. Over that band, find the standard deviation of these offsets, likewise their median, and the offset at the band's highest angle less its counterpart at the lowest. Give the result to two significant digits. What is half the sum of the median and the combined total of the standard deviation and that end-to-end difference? 0.14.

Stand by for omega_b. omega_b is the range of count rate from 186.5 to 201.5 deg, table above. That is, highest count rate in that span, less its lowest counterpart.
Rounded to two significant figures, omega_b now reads 0.19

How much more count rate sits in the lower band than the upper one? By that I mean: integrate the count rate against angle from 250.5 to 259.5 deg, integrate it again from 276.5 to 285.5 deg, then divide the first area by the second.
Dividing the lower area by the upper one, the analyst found 0.78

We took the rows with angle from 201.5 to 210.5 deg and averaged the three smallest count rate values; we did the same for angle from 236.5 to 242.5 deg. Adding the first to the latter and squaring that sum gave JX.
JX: 4.4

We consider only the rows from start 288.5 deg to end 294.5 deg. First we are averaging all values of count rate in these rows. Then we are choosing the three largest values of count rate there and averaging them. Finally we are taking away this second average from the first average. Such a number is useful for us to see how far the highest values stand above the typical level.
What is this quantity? -0.046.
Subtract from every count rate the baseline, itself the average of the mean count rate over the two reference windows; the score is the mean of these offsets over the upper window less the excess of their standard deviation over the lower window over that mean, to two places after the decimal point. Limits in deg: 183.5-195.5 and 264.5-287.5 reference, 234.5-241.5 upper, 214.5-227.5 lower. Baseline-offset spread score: -0.24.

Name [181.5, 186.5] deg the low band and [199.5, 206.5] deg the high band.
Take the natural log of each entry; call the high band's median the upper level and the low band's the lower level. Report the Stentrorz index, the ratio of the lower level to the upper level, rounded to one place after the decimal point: 1.2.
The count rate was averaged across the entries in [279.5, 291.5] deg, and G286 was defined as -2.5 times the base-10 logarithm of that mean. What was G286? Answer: -0.31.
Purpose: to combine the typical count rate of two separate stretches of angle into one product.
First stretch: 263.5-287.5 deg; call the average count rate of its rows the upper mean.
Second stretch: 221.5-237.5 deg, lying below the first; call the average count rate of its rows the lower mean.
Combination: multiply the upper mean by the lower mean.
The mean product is 1.207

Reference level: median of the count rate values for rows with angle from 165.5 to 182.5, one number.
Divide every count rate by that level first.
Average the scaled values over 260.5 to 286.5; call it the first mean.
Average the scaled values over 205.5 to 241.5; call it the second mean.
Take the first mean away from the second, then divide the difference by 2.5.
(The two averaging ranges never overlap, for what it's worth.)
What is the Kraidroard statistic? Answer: -0.034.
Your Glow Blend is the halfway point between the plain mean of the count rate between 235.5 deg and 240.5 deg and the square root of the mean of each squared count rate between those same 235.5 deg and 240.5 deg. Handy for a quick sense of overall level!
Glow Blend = 1.060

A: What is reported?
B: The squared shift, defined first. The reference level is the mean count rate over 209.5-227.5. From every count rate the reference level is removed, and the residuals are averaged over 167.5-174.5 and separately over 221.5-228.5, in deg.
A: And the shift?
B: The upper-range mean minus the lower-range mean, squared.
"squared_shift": 0.025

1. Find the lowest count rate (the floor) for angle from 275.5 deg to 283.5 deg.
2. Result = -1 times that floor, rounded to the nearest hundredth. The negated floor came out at -1.07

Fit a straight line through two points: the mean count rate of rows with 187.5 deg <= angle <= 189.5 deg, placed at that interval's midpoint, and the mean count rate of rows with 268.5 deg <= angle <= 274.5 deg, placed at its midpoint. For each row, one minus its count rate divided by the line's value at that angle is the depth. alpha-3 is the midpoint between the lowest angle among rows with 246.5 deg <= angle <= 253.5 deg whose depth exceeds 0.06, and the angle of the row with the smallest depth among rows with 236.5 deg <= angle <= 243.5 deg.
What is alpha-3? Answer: 245.0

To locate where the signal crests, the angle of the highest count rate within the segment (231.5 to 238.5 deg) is 234.0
